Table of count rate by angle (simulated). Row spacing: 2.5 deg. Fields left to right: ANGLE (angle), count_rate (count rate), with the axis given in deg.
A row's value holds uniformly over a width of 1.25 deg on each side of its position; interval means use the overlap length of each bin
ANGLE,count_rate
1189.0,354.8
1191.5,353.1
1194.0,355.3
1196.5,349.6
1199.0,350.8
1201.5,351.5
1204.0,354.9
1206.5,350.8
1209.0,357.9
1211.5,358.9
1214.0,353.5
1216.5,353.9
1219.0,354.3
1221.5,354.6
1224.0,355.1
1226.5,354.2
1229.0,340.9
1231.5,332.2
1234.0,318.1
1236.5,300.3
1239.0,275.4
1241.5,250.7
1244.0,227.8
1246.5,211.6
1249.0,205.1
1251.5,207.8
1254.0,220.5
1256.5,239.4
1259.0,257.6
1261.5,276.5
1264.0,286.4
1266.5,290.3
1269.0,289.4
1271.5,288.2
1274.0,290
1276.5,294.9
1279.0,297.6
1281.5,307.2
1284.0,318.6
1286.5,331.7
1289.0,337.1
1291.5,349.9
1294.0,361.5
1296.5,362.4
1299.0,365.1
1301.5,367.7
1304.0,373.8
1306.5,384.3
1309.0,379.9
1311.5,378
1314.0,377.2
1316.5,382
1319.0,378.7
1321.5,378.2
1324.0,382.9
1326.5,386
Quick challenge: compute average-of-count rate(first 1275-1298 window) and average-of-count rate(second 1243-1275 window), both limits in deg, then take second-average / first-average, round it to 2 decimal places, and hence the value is 0.77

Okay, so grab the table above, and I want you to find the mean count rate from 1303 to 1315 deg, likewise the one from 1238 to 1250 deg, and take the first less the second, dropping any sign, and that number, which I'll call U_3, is 145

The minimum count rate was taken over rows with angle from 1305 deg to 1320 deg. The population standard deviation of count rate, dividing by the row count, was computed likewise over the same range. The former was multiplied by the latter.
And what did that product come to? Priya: 924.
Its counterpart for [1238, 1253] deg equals 5259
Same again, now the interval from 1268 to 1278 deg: 735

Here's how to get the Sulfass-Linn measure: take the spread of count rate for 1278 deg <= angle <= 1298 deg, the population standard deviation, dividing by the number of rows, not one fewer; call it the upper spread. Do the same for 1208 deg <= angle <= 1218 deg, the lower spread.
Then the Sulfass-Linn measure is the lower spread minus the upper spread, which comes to -20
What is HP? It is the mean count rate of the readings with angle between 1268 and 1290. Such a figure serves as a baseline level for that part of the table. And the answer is 306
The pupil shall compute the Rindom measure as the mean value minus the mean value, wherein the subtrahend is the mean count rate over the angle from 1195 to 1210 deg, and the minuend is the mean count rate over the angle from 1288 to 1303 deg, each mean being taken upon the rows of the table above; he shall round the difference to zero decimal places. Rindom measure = 5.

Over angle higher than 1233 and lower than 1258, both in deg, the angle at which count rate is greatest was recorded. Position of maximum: 1234.0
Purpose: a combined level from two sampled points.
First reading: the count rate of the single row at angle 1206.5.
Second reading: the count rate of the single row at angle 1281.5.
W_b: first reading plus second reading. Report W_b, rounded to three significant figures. 658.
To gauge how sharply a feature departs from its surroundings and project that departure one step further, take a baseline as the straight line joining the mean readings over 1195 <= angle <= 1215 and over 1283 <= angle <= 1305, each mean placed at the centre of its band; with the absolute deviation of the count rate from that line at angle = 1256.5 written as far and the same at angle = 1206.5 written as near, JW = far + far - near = 224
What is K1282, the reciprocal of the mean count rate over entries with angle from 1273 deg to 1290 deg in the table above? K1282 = 0.0032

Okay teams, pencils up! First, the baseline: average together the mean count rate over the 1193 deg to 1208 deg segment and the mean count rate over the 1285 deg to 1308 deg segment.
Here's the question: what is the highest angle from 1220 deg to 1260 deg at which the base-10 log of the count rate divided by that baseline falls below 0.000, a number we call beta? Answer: 1259.0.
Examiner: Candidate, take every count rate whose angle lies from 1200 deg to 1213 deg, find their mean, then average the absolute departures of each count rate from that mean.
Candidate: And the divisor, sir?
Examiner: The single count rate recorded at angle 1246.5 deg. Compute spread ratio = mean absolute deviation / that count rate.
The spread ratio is 0.014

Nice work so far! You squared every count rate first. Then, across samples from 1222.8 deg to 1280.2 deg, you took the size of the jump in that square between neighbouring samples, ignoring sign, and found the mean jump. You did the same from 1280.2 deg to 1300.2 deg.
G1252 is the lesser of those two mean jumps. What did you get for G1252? 5561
